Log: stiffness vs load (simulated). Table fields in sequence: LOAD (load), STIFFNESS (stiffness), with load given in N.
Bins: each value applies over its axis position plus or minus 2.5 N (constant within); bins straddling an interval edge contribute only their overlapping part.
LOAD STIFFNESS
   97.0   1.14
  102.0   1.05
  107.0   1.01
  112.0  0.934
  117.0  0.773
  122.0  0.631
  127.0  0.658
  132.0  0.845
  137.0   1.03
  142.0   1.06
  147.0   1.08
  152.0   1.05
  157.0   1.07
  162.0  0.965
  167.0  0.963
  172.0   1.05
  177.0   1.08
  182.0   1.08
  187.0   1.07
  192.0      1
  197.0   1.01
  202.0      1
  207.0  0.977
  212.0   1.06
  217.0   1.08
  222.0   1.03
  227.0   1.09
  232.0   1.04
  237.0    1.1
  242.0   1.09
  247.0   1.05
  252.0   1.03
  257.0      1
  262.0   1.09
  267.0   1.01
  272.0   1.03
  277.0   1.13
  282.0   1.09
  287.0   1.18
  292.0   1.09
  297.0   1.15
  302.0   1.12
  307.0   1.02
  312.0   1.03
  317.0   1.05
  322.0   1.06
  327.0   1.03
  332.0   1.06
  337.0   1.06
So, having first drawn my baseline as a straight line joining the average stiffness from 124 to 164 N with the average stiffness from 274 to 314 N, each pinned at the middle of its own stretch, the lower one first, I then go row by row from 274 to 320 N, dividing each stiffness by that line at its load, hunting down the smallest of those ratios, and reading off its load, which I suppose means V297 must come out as 307.0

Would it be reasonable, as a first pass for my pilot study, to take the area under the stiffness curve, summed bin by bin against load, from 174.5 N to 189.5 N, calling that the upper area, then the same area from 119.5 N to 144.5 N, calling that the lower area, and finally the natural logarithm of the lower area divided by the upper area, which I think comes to 0.3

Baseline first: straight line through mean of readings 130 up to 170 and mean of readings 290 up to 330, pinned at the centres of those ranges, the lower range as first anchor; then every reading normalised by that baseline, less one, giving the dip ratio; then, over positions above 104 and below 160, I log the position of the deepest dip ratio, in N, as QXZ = 122.0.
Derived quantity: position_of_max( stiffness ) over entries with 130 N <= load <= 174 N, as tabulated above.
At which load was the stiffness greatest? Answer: 147.0 N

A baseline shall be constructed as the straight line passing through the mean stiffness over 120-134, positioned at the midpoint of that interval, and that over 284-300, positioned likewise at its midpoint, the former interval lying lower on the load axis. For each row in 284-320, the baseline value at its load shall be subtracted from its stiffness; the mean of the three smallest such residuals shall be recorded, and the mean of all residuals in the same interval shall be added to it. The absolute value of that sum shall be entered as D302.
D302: 0.23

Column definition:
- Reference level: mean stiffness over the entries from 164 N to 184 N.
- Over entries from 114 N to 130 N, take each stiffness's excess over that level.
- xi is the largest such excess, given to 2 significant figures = -0.27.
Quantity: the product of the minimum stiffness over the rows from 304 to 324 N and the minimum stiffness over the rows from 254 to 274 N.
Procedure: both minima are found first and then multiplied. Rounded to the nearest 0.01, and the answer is 1.02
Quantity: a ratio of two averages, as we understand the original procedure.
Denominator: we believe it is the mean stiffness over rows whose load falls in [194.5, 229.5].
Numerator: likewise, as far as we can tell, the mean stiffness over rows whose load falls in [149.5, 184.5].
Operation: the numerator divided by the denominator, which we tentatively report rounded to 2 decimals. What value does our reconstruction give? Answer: 1.00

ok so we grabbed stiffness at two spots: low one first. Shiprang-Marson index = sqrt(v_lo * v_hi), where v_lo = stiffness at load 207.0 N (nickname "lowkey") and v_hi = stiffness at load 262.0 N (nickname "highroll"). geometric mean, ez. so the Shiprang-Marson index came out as 1.03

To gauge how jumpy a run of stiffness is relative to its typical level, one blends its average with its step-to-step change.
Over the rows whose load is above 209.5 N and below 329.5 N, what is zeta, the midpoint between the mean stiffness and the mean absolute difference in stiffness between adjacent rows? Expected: 0.559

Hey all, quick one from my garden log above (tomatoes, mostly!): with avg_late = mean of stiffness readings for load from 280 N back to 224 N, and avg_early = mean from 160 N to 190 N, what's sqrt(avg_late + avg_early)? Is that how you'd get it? 1.45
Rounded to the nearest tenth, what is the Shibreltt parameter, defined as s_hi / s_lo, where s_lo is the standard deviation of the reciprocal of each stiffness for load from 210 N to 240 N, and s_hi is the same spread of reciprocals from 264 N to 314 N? 2.1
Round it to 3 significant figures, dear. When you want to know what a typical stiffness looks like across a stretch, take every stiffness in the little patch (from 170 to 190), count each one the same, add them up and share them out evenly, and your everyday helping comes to 1.07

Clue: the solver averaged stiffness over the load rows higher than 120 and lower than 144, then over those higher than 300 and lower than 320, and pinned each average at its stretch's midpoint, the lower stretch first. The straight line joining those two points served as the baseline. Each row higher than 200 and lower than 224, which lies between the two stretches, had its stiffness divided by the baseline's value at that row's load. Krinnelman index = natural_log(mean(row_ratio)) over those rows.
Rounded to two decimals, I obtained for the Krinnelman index 0.09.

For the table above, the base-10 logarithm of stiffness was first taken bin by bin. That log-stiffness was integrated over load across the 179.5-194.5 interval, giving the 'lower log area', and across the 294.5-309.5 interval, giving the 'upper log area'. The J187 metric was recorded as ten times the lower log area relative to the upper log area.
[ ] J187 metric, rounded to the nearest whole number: 5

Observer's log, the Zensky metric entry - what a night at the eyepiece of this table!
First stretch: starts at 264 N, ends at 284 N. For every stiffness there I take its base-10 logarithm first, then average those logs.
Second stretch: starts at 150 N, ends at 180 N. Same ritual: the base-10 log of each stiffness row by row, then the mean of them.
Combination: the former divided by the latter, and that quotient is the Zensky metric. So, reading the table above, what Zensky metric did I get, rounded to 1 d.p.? 2.2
